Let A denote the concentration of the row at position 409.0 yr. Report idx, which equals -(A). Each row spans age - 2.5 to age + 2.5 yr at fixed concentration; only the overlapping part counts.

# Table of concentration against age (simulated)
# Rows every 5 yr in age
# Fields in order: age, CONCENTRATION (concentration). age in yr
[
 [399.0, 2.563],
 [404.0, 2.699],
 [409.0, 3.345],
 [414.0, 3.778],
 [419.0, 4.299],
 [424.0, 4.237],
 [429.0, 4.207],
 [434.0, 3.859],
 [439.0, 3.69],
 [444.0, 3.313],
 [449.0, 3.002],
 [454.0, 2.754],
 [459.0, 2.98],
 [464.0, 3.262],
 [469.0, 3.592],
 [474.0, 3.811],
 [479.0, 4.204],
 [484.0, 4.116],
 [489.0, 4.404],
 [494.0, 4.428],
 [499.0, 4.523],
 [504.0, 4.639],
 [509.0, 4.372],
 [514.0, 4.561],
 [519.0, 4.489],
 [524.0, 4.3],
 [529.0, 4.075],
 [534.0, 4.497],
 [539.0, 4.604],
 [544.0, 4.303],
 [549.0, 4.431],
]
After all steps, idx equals -3.3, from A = 3.345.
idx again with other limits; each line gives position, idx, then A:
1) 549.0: -4.4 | 4.431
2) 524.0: -4.3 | 4.3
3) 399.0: -2.6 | 2.563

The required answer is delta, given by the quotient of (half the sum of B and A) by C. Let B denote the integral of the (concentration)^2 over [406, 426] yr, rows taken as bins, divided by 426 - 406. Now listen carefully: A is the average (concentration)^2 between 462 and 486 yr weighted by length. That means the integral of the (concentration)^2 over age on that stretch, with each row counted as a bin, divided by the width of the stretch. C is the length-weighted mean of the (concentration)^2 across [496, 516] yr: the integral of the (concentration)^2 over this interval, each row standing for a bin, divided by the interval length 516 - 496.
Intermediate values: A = 14.6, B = 15.2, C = 20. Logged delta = 0.7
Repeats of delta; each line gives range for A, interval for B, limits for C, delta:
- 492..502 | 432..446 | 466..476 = 1.2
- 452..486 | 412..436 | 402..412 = 1.5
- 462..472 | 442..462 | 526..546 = 0.6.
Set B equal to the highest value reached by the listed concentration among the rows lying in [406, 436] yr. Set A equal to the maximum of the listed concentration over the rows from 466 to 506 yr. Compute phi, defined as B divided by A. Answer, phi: 0.93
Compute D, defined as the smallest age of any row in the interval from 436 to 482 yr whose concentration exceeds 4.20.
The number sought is 479.0 yr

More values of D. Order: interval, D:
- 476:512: 479.0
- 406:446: 419.0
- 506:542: 509.0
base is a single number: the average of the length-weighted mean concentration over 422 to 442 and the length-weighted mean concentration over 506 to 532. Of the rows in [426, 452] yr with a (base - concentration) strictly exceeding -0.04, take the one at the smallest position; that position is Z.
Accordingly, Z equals 429.0 yr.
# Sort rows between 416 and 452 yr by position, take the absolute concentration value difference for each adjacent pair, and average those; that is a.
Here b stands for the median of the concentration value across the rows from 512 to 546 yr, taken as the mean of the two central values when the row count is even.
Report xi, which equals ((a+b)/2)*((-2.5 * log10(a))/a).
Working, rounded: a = 0.22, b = 4.5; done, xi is 18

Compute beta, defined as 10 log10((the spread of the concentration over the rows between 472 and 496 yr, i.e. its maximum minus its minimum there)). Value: -2.1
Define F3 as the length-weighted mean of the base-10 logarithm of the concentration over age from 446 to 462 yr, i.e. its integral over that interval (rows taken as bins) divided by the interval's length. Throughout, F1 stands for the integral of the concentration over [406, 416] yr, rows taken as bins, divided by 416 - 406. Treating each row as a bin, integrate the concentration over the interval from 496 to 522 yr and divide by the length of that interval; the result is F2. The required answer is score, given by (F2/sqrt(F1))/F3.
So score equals 5.2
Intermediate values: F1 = 3.5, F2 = 4.51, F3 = 0.47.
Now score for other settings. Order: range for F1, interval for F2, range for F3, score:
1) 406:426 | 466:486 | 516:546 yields 3.1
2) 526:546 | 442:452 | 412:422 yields 2.5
